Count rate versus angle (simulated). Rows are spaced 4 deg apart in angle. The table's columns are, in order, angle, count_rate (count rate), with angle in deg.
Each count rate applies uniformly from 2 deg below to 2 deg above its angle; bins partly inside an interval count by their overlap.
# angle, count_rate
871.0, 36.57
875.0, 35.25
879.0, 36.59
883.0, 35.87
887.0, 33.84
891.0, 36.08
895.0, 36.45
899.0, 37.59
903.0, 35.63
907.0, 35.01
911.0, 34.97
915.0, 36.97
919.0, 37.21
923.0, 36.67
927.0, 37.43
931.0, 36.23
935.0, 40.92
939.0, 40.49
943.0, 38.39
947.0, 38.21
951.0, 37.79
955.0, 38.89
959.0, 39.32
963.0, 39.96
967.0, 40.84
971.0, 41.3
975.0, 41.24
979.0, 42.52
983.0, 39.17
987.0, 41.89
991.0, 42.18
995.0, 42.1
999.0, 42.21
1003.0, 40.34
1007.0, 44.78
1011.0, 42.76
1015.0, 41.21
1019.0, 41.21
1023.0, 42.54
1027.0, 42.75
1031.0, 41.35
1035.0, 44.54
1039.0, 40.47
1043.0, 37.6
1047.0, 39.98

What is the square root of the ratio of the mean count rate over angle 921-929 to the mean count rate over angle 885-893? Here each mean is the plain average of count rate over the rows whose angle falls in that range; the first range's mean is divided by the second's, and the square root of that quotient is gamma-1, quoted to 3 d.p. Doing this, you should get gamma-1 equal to 1.029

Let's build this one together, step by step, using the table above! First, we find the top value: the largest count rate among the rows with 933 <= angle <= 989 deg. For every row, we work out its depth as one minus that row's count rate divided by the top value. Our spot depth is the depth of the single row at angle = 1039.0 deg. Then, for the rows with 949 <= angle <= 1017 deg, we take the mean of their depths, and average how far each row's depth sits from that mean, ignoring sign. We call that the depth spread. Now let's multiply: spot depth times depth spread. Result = 0.0015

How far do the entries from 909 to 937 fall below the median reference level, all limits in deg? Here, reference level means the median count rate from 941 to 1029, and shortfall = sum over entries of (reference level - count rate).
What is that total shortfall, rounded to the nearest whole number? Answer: 28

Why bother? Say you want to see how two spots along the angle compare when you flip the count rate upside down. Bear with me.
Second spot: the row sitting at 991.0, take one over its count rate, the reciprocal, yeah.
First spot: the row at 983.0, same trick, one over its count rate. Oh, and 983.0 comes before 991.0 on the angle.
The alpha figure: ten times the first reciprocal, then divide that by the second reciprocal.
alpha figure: 10.8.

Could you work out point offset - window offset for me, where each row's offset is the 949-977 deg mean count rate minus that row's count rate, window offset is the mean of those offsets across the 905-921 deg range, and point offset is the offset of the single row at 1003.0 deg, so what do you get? -4.3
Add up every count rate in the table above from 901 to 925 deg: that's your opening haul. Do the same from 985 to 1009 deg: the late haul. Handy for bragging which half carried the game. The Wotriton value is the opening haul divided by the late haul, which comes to 0.854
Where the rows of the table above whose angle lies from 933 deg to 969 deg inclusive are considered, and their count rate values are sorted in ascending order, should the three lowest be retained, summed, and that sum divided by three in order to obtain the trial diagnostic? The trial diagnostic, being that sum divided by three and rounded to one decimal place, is 38.1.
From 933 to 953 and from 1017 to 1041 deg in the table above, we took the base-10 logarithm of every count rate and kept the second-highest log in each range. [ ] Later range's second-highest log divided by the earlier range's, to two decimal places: 1.01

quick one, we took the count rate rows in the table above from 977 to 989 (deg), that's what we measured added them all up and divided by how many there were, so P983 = 41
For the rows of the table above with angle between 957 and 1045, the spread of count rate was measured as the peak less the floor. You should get 7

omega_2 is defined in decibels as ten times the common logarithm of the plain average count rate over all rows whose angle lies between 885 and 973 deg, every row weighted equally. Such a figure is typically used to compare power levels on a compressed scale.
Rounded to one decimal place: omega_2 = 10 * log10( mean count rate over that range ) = 15.8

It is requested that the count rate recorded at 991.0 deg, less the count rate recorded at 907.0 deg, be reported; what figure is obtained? 7.2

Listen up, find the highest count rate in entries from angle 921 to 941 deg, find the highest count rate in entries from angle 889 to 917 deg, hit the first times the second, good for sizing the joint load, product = 1538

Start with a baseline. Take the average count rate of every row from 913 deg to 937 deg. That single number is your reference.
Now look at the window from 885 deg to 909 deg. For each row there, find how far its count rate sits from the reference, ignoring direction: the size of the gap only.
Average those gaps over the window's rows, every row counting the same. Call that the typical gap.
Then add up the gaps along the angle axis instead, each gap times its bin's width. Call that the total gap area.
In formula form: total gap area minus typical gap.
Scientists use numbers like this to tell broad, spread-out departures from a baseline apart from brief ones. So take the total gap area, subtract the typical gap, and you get 42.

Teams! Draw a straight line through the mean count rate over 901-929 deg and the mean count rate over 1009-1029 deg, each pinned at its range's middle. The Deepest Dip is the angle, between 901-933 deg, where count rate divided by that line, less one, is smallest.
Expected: 911.0 deg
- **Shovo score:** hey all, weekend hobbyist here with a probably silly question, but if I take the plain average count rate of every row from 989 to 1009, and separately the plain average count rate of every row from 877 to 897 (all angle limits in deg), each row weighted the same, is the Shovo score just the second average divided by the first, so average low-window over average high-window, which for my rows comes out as 0.85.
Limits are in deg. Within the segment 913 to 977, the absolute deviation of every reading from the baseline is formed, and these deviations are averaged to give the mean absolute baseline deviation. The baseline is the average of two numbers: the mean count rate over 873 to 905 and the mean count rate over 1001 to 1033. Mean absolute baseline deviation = 1.52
